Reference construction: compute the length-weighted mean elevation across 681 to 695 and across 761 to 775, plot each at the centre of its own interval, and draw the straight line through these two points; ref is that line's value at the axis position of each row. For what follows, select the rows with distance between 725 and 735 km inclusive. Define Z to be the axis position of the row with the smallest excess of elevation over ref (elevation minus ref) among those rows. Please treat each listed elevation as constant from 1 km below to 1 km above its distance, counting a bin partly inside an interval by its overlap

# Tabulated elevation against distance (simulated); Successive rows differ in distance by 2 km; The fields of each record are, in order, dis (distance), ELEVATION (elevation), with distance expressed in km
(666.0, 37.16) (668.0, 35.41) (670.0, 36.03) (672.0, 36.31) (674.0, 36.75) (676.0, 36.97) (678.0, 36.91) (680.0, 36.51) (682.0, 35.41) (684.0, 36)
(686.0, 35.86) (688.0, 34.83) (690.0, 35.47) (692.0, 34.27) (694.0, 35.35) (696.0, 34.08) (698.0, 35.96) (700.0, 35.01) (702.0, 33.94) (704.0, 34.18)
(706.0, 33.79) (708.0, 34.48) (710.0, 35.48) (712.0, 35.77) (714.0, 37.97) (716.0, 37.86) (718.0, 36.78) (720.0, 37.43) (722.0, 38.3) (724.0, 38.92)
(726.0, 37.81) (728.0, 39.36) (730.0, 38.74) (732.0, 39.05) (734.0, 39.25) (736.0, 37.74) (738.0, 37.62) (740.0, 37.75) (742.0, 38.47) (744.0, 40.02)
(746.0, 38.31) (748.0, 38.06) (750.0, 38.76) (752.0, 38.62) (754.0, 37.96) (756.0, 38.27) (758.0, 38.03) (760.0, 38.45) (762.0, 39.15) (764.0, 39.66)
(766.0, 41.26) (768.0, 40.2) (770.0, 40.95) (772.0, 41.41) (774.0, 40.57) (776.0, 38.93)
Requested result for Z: 726.0 km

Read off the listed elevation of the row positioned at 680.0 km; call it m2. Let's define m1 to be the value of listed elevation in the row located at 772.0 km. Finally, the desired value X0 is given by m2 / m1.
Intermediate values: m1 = 41.41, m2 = 36.51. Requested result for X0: 0.882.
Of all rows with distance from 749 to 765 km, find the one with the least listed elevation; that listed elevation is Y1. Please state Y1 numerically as 37.96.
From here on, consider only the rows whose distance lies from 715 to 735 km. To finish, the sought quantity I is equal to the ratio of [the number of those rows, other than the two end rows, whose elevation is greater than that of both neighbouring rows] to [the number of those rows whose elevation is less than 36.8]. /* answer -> 2.00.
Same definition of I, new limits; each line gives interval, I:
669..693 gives 0.30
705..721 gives 0.20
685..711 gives 0.31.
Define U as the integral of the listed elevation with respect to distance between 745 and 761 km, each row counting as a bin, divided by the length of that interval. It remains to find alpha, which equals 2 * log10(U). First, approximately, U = 38.3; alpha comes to 3.17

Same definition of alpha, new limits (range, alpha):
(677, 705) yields 3.09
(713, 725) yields 3.16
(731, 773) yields 3.18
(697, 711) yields 3.08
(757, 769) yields 3.19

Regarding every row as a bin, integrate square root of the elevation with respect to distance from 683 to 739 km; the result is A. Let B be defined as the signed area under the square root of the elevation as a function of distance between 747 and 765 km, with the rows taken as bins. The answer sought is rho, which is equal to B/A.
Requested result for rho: 0.3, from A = 338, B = 112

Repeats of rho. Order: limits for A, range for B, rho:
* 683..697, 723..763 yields 3.0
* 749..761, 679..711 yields 2.5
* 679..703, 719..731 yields 0.5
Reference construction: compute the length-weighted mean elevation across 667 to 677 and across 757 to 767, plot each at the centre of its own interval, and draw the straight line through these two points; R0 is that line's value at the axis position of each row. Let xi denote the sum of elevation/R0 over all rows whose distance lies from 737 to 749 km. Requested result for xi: 5.95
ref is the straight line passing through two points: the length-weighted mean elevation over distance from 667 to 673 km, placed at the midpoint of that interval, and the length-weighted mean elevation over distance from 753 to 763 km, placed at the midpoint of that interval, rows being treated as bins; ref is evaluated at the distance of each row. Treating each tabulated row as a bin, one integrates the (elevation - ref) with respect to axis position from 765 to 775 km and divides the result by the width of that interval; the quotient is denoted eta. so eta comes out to 2.2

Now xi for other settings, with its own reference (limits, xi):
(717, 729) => 6.02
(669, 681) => 6.03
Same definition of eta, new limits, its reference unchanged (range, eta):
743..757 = 0.4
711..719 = -0.1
